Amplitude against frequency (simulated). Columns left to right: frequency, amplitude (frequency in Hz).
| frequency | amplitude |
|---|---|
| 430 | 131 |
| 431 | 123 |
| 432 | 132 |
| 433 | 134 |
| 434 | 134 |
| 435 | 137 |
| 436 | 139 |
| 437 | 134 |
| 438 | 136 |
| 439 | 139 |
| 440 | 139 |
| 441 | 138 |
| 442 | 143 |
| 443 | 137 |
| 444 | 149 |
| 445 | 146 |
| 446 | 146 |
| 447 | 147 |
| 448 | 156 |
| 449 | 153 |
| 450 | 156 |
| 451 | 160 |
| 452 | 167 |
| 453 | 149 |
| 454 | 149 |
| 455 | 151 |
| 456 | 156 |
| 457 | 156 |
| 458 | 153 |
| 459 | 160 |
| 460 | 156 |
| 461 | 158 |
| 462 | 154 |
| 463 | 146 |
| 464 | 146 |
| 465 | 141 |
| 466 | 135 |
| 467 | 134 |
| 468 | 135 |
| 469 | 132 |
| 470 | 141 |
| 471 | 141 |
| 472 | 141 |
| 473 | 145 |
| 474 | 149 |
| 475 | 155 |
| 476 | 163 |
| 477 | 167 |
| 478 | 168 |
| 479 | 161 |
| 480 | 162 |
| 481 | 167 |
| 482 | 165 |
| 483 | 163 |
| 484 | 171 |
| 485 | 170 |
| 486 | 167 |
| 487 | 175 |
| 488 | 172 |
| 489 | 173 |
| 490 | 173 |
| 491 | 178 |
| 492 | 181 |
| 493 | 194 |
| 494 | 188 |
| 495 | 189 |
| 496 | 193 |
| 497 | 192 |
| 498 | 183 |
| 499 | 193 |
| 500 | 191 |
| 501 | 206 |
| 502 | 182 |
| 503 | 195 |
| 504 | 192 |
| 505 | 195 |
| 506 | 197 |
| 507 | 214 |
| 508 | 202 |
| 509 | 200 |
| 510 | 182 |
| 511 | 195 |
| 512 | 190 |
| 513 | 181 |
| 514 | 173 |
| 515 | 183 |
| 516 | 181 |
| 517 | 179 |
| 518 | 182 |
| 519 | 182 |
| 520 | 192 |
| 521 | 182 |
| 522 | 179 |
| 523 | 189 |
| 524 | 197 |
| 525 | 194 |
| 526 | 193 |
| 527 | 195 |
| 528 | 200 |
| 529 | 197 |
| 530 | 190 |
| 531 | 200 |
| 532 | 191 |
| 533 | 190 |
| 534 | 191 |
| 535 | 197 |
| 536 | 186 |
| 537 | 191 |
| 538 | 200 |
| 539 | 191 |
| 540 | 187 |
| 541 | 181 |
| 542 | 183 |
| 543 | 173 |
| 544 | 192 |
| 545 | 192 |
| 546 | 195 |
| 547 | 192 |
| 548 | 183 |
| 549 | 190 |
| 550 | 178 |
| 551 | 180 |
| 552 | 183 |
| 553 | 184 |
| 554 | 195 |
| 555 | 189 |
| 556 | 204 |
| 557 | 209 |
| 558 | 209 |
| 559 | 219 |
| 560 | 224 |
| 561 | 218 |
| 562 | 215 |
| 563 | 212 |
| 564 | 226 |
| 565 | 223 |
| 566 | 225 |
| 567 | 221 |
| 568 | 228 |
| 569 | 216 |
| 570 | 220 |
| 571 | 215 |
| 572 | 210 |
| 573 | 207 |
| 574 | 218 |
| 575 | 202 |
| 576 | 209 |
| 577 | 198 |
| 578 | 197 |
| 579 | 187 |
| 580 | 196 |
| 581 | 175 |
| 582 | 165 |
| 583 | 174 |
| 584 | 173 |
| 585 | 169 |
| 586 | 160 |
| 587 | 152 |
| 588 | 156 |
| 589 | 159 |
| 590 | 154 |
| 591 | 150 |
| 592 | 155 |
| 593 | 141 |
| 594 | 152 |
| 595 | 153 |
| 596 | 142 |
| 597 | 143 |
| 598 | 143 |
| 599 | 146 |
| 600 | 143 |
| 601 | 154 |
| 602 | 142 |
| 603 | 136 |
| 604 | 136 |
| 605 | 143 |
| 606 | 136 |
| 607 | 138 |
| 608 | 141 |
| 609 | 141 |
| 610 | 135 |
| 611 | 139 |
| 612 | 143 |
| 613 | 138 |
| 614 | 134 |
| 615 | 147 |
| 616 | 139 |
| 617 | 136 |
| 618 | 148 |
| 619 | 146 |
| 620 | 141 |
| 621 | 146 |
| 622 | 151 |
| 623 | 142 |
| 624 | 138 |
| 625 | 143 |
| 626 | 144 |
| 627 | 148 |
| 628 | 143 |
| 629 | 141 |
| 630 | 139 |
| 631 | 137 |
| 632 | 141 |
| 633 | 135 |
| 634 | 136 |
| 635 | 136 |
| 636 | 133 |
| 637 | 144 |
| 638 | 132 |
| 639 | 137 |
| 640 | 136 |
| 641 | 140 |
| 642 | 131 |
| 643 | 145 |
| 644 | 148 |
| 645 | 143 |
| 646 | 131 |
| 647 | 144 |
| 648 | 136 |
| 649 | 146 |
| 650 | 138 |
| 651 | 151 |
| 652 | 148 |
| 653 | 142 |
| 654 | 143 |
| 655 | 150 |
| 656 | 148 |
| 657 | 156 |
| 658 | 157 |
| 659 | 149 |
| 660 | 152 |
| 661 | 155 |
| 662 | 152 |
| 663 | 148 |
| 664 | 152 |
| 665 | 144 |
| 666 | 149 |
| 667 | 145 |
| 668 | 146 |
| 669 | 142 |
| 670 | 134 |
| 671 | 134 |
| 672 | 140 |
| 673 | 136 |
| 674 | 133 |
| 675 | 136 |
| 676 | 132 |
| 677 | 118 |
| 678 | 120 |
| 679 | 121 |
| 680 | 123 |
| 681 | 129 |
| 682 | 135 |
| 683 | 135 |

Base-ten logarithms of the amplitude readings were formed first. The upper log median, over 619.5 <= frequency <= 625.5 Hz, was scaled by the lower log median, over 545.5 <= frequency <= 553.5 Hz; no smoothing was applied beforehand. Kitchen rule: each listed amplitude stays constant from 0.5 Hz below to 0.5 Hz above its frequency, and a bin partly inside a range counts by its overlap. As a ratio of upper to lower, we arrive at 0.95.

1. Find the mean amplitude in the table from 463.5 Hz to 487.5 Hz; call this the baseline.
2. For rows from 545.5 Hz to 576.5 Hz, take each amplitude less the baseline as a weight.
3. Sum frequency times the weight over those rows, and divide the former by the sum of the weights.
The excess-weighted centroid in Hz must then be 562.8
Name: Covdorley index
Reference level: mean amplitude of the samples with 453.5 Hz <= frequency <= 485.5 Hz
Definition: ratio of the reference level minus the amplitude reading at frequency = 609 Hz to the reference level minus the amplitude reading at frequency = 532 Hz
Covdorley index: -0.3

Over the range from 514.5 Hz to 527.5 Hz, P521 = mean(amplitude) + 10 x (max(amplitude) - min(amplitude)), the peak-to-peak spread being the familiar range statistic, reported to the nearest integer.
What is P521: 367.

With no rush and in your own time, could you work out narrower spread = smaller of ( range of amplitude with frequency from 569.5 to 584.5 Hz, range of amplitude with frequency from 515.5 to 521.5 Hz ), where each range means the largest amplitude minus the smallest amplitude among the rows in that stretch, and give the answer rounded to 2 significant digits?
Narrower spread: 13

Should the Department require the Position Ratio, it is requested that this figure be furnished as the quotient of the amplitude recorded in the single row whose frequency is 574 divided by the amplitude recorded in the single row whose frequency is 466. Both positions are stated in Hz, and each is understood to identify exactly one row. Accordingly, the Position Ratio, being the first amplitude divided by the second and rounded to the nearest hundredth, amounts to 1.61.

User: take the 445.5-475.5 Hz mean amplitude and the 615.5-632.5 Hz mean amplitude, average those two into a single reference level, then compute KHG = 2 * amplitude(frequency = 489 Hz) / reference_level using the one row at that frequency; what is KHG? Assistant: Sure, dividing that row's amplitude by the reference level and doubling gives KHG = 2.37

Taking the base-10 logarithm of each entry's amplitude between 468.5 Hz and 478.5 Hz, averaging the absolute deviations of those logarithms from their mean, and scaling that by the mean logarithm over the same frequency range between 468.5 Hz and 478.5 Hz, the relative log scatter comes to 0.014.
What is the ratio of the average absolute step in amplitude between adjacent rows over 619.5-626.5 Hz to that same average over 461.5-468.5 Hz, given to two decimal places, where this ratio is 1.38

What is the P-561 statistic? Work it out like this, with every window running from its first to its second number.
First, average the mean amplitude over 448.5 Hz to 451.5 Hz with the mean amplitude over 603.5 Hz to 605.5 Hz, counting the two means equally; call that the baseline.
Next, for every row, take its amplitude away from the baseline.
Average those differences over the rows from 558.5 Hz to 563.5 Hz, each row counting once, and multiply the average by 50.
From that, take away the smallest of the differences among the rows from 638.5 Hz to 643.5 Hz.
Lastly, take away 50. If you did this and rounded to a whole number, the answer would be -3537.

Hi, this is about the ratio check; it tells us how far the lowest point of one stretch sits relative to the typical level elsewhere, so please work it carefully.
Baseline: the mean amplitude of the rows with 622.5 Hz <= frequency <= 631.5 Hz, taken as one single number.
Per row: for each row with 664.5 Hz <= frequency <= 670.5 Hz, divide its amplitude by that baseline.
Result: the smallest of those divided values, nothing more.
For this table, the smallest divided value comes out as 0.95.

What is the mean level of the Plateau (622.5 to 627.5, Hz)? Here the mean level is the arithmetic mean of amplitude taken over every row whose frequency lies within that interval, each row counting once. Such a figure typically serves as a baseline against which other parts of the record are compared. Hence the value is 143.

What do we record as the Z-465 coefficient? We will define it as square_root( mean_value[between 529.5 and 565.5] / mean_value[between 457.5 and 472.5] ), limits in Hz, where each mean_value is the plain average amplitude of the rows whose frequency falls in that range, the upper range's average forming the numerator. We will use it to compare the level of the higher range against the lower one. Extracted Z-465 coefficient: 1.164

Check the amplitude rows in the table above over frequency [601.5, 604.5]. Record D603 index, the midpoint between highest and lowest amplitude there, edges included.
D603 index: 139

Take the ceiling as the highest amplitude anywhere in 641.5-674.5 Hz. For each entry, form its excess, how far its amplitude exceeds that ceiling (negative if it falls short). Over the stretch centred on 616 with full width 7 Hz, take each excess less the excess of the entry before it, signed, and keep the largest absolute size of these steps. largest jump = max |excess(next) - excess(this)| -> 13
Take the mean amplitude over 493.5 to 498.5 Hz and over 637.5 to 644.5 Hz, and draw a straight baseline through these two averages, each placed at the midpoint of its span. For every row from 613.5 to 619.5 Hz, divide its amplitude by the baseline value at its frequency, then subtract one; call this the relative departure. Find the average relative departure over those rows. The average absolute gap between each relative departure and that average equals 0.038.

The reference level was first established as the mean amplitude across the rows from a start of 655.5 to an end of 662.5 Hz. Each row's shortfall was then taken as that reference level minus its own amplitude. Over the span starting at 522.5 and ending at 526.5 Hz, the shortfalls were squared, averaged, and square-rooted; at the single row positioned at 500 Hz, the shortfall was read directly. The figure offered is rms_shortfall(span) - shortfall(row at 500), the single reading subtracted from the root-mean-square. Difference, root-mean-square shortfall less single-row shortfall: 79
